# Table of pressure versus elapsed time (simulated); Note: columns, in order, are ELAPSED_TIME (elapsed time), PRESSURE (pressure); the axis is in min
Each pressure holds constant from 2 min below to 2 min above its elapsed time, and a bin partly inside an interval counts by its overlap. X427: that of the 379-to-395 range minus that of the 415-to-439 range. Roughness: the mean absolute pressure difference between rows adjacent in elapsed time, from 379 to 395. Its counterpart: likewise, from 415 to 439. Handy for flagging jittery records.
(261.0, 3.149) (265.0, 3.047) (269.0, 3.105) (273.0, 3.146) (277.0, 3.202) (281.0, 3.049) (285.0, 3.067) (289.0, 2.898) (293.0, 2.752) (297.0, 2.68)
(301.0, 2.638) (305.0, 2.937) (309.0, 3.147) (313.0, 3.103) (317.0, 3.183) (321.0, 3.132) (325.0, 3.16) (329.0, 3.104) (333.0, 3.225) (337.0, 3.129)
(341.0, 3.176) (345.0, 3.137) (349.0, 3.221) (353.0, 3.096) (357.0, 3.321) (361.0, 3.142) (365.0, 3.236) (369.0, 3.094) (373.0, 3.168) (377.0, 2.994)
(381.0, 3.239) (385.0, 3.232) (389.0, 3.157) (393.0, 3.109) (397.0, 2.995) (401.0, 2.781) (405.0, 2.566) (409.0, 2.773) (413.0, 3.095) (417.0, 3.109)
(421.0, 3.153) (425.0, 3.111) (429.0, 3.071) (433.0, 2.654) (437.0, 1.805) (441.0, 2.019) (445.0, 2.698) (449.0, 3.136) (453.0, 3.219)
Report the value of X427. -0.24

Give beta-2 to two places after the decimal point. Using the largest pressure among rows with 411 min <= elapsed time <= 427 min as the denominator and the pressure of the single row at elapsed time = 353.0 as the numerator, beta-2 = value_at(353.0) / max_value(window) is 0.98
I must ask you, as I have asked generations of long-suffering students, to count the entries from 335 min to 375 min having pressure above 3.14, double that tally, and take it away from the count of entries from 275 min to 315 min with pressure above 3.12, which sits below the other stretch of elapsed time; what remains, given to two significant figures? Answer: -10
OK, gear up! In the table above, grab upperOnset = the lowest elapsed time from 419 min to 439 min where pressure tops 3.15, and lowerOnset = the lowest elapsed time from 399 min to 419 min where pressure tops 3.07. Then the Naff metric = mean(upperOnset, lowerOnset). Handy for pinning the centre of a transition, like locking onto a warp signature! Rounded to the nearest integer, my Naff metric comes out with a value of 417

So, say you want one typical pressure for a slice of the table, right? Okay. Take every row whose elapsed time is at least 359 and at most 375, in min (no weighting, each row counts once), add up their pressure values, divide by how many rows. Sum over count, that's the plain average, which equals 3.16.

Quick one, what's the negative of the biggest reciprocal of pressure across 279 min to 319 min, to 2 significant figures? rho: -0.38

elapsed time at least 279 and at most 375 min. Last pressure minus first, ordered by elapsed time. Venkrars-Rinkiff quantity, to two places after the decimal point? 0.12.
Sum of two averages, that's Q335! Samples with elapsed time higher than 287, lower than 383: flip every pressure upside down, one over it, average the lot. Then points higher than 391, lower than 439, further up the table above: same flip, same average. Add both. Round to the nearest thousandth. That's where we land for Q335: 0.685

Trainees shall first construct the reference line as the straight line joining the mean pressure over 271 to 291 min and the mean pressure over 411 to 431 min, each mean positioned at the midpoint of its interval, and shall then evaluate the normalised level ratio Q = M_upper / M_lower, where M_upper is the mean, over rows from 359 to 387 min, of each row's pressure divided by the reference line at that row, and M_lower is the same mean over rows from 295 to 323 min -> 1.06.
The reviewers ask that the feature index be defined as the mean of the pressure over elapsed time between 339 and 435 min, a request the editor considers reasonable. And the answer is 3.07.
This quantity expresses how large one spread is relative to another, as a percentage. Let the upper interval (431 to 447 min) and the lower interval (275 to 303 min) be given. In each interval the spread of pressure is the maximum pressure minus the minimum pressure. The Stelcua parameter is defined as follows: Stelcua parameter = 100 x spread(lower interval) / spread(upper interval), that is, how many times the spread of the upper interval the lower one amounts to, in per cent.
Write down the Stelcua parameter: 63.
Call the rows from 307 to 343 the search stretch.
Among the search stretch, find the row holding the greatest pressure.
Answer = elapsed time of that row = 333.0 min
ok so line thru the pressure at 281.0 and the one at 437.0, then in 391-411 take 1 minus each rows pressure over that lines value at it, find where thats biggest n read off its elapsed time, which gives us 405.0 min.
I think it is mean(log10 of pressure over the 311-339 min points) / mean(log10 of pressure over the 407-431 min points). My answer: 1.03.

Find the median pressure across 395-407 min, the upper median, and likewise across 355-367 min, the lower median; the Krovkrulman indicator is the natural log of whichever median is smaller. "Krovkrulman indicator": 1.02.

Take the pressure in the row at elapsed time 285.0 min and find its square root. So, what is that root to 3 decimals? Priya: 1.751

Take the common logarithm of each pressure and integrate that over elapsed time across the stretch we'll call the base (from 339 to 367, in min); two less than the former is 12.1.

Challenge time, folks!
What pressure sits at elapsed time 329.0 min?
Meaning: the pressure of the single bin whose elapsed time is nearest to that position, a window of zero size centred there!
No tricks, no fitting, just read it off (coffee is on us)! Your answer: 3.104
